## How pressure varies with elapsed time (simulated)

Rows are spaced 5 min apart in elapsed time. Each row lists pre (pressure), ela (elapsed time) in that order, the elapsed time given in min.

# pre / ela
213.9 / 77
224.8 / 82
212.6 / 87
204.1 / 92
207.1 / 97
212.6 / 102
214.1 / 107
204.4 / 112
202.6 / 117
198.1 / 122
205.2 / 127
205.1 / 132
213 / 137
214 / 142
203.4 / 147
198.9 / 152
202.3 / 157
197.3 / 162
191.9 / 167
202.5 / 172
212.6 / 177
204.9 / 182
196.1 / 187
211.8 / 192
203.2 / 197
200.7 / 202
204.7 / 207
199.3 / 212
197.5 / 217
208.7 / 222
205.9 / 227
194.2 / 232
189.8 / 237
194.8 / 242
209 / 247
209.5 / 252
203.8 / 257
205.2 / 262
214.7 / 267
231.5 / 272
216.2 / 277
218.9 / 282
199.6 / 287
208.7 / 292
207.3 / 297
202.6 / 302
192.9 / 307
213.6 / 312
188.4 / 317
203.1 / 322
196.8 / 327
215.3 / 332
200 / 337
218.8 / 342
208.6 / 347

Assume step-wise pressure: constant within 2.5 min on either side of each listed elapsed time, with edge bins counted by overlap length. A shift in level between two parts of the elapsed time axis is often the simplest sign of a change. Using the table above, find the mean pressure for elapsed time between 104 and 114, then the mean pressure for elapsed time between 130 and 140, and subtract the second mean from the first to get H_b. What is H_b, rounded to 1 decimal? 0.2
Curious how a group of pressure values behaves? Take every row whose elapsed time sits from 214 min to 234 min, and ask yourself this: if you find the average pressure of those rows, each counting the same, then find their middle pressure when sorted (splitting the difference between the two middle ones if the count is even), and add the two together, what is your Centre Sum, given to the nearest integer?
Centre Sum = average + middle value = 403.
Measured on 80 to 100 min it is 422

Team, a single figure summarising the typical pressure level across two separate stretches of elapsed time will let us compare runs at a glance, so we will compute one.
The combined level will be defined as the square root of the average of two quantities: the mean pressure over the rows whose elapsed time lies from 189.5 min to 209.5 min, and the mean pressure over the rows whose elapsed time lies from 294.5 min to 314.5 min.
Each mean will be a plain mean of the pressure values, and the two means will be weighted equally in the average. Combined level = 14.3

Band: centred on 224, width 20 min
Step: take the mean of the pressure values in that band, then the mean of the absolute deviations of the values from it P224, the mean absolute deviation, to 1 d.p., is 5.7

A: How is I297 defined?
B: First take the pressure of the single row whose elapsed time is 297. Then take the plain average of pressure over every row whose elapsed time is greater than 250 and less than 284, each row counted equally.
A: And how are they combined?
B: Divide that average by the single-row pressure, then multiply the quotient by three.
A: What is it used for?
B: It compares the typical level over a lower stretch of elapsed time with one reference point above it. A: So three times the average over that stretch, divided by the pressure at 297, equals 3.10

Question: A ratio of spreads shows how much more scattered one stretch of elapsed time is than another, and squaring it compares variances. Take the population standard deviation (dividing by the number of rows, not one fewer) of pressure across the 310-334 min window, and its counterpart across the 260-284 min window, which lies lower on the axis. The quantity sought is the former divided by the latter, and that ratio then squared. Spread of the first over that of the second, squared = 1.4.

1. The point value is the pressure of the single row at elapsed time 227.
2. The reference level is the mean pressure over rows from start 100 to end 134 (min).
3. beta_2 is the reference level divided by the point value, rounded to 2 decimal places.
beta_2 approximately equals 1.00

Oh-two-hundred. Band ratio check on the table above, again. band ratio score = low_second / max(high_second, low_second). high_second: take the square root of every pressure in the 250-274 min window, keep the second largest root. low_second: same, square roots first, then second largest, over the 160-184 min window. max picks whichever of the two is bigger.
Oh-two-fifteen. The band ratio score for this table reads 0.98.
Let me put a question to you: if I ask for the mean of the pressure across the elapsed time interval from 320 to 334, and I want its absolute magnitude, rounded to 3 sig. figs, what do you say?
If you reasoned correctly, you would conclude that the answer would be 205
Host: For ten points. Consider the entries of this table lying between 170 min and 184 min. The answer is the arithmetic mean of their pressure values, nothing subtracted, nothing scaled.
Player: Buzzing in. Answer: 207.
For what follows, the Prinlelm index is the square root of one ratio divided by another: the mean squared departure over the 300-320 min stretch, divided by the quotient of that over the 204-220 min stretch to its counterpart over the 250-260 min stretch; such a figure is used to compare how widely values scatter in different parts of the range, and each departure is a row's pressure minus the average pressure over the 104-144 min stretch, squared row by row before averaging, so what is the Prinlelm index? 5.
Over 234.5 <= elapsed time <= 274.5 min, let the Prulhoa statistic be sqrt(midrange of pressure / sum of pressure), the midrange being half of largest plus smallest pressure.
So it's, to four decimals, 0.3564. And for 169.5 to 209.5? 0.3534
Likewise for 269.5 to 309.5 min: 0.3556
